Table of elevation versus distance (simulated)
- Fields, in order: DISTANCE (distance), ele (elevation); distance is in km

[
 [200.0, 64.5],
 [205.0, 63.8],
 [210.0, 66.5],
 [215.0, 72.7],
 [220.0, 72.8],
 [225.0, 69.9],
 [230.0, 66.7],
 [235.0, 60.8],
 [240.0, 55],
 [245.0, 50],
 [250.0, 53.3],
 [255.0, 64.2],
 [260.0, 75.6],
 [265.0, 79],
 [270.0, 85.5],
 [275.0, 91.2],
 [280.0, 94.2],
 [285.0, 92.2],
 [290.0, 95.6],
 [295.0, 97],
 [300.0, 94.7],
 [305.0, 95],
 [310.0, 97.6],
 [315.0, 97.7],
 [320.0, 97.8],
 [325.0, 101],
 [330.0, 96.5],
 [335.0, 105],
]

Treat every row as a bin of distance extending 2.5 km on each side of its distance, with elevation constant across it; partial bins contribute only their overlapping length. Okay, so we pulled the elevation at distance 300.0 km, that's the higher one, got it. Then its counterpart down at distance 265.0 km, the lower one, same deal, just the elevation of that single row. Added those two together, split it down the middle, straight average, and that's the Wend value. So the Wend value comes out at 87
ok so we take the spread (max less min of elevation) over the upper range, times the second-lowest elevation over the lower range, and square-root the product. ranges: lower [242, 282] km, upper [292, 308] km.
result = 11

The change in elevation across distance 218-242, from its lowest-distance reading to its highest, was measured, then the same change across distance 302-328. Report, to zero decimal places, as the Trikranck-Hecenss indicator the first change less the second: -24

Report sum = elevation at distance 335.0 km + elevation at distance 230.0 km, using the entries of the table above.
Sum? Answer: 172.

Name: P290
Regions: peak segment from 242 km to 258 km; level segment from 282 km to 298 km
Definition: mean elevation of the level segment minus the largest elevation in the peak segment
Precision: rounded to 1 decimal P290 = 30.7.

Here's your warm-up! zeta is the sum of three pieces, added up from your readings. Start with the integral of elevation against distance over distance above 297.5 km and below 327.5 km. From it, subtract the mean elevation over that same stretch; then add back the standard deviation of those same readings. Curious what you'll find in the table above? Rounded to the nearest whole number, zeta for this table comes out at 2824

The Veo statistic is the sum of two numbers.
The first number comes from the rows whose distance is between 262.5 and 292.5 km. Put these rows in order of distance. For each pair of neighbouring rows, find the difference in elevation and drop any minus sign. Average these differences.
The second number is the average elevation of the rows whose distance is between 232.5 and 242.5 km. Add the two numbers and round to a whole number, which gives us 62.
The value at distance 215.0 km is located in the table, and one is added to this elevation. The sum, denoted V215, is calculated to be 74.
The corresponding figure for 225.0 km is 71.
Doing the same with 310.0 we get 99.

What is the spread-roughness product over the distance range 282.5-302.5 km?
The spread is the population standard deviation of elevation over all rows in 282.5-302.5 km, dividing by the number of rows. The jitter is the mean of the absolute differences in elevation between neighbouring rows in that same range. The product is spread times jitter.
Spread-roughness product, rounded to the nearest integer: 4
